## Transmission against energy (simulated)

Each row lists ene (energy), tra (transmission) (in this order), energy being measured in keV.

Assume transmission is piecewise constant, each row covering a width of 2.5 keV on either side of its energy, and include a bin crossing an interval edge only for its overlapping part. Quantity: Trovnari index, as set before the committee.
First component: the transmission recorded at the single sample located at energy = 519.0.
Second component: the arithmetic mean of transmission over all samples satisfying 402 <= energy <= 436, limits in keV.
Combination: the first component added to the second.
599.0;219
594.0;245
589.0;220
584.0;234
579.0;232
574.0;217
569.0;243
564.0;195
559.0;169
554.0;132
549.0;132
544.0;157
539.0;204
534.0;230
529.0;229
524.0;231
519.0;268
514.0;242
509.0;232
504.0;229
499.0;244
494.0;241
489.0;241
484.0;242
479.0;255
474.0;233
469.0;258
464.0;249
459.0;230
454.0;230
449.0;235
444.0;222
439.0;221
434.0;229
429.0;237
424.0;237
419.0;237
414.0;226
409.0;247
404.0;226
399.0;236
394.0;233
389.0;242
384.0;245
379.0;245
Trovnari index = 502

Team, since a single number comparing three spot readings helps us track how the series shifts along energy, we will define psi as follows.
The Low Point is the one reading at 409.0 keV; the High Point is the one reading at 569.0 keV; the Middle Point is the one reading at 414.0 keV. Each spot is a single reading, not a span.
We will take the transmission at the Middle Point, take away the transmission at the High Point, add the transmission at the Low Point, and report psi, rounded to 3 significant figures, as 230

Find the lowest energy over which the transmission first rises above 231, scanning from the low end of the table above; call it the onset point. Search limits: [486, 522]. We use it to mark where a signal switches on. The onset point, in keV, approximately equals 489.0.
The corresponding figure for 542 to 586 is 569.0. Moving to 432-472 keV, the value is 449.0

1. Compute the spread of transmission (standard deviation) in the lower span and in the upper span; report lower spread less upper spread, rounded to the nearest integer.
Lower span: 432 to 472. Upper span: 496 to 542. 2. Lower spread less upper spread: -4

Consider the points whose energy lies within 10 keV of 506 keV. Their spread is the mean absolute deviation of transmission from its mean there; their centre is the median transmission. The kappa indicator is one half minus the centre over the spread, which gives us -37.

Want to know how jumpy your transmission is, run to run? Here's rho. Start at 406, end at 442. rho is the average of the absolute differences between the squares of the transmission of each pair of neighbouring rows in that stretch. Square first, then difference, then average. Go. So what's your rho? 3726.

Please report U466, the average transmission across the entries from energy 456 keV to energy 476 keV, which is 242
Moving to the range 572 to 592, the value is 226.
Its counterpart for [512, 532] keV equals 242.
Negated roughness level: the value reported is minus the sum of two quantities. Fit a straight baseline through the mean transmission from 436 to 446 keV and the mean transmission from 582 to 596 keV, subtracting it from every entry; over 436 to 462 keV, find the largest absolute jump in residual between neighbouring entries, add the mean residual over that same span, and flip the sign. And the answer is -18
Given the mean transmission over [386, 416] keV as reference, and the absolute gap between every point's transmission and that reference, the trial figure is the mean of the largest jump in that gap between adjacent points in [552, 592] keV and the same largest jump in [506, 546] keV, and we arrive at 42.0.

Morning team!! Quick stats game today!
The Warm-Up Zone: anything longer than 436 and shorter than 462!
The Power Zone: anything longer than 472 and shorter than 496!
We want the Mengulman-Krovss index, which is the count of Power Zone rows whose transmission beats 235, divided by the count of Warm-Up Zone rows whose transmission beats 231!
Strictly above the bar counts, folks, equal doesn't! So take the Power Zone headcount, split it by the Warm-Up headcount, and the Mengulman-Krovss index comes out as 4.0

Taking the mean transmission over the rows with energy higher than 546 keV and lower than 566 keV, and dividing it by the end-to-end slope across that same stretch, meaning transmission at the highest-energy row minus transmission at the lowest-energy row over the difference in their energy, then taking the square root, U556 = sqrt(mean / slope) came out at 6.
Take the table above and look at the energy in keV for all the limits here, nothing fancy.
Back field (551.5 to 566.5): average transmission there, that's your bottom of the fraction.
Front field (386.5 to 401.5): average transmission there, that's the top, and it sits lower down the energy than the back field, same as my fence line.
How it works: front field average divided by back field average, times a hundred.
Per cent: 143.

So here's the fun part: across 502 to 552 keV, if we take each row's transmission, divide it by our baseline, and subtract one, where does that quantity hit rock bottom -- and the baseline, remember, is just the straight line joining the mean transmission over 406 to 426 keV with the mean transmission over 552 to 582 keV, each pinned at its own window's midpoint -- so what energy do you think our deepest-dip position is 549.0 keV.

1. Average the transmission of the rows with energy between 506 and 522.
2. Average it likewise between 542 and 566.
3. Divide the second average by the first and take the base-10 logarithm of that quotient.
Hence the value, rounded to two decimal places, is -0.20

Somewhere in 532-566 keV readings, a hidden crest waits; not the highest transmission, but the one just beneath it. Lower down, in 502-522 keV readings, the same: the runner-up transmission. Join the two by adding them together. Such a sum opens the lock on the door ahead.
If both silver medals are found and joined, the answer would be 446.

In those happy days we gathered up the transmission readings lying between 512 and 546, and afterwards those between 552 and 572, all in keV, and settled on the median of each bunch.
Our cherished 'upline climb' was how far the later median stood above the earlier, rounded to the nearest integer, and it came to -48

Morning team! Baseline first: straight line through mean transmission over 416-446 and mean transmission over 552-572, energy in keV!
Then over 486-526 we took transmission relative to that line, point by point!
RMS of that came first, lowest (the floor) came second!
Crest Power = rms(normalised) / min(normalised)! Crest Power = 1.059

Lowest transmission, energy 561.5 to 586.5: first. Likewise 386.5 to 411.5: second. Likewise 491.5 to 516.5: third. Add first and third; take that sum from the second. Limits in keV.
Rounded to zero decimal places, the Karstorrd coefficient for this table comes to -198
